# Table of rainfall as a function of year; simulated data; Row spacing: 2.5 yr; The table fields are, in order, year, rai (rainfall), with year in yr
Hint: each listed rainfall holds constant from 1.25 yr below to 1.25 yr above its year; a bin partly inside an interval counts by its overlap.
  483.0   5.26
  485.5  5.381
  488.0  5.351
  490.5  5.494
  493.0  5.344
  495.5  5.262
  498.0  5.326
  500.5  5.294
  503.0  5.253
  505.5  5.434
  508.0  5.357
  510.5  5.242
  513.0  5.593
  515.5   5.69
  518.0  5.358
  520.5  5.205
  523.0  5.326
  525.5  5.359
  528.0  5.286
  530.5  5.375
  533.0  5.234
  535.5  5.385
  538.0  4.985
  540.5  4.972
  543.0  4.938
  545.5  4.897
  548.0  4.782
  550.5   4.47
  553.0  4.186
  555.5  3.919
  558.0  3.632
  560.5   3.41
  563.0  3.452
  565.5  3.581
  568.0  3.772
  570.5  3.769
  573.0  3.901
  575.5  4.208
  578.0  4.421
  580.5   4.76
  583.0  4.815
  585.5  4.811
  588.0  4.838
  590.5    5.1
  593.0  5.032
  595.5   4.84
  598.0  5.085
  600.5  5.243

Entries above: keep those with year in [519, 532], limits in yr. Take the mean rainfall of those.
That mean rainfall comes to 5.31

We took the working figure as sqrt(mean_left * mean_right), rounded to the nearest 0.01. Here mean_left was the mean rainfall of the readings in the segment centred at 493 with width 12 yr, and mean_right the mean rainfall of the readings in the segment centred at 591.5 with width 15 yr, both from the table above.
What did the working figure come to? 5.15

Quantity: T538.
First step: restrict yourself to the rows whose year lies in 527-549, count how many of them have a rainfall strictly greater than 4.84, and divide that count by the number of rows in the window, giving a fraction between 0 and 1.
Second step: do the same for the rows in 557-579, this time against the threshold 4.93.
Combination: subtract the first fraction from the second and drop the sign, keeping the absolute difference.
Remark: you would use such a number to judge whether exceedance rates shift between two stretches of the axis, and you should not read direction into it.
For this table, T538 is 0.89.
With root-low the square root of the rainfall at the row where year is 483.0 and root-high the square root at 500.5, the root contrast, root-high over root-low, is 1.00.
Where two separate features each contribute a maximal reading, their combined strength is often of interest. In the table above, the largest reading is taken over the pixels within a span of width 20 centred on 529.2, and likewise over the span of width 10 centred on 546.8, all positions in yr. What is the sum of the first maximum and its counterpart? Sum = 10.3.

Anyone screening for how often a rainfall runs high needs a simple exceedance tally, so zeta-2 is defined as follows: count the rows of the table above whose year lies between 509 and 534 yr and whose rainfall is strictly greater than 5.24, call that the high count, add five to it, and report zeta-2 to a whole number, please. 13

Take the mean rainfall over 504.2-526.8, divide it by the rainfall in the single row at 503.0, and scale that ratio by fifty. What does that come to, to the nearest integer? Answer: 51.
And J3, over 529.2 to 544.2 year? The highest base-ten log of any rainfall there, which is 0.73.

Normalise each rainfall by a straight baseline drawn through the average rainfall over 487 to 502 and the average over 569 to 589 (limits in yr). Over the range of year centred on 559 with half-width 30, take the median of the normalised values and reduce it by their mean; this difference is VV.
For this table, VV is 0.04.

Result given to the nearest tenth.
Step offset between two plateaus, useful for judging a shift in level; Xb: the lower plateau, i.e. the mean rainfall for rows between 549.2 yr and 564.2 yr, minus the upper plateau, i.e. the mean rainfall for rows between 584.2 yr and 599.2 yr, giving -1.1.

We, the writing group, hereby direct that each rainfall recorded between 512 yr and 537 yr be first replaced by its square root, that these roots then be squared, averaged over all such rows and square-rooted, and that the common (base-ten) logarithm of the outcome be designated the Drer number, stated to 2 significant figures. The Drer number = 0.37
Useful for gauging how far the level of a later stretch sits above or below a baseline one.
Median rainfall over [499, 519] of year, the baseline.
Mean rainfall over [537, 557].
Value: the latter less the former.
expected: -0.7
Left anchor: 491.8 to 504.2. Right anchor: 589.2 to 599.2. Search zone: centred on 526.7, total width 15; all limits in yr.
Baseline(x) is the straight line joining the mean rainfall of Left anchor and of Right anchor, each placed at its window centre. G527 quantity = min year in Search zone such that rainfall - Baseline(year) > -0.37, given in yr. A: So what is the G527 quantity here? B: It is 520.5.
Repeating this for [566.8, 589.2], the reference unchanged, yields 580.5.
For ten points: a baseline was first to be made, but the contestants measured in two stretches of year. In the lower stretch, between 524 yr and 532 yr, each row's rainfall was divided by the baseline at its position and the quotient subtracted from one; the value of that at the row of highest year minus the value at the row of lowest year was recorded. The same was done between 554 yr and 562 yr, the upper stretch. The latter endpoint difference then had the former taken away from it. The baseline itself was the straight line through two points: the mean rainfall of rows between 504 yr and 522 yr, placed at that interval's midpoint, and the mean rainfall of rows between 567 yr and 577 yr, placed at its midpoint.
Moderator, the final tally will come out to 0.12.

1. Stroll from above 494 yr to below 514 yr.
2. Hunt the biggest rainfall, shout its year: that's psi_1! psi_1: 513.0 yr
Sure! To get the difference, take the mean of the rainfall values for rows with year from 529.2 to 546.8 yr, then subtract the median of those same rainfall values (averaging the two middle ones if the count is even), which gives 0.13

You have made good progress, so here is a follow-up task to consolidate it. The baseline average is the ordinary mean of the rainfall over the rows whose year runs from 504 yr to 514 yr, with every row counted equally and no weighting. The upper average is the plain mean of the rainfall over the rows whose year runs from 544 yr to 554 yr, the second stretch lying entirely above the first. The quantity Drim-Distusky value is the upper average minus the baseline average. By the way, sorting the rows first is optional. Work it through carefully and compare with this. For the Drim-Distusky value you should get -0.8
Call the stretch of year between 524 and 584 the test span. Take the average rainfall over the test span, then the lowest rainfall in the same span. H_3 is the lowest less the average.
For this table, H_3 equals -1.1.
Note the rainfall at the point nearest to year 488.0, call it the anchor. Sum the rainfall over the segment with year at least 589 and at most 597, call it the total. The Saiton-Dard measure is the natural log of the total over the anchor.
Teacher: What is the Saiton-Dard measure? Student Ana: 1.0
